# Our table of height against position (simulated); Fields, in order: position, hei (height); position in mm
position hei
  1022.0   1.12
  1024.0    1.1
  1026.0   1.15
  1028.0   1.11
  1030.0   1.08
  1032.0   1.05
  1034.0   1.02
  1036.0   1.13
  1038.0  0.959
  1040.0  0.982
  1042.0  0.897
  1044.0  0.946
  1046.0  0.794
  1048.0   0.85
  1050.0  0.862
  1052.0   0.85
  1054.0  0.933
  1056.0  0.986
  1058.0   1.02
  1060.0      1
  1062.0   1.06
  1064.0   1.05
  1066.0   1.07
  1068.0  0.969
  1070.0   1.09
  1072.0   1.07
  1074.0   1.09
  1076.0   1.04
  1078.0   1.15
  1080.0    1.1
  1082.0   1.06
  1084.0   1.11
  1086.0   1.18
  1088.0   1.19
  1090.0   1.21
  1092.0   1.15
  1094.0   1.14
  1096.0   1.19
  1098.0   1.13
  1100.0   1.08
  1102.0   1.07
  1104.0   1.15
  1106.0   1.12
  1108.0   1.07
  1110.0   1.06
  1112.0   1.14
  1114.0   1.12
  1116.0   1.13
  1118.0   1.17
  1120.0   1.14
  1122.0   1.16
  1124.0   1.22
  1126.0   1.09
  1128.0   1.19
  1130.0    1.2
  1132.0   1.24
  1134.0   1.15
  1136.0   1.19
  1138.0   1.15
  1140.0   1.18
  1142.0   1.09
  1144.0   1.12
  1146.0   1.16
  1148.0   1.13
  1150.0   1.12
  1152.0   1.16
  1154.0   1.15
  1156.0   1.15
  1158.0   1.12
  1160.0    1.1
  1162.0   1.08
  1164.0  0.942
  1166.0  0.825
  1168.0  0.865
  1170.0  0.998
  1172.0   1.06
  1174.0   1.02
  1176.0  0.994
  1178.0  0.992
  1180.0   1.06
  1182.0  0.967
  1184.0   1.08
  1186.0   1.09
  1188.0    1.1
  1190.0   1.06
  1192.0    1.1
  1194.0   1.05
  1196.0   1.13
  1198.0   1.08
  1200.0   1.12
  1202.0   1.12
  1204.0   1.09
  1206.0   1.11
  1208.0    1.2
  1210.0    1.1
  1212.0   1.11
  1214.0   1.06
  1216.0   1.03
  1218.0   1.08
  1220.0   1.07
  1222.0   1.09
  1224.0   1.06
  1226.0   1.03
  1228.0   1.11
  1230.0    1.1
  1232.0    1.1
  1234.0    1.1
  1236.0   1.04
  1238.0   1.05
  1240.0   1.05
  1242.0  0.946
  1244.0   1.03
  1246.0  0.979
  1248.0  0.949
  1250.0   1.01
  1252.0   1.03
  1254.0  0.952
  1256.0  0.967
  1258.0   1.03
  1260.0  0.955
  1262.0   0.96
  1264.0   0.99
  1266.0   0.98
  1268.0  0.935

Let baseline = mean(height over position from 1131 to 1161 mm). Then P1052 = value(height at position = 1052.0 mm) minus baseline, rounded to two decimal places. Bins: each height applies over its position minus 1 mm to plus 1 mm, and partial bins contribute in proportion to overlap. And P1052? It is -0.30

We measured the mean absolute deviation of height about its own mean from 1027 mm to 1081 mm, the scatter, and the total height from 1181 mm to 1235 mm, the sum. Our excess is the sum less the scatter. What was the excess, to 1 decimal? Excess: 29.3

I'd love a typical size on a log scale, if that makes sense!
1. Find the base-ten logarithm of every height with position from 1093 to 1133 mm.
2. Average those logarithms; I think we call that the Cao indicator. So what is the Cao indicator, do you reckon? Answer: 0.057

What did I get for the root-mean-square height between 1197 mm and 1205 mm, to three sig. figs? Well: 1.10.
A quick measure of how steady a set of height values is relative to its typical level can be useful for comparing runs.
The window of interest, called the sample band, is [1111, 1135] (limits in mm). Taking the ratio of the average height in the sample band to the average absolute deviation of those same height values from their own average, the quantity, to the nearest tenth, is 33.6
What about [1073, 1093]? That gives 23.5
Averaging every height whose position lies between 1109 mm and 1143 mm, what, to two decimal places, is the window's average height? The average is 1.15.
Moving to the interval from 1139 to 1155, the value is 1.14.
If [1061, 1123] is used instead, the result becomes 1.11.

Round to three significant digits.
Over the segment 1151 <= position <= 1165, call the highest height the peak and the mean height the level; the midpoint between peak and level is 1.13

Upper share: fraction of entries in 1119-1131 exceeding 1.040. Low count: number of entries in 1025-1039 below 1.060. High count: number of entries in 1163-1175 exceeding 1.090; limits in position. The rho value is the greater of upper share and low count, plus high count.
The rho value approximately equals 3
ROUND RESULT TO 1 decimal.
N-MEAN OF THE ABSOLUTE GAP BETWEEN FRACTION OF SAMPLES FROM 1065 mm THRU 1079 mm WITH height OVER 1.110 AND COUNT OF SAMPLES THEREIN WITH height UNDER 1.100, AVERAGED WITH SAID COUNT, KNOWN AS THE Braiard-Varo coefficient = 5.9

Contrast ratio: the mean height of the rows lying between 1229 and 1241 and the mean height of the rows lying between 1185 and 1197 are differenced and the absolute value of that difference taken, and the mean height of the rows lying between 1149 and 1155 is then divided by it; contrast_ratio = 76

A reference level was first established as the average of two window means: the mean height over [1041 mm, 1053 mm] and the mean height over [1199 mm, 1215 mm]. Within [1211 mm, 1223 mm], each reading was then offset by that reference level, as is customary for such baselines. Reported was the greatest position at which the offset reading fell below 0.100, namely 1222.0 mm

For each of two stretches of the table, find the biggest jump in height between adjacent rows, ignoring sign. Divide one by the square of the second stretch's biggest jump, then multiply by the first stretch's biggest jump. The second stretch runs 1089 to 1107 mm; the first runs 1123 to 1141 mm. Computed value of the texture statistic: 20.3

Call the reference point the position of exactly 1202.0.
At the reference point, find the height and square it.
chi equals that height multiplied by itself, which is 1.25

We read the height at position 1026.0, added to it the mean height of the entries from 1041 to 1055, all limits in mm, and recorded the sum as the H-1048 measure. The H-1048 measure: 2.03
